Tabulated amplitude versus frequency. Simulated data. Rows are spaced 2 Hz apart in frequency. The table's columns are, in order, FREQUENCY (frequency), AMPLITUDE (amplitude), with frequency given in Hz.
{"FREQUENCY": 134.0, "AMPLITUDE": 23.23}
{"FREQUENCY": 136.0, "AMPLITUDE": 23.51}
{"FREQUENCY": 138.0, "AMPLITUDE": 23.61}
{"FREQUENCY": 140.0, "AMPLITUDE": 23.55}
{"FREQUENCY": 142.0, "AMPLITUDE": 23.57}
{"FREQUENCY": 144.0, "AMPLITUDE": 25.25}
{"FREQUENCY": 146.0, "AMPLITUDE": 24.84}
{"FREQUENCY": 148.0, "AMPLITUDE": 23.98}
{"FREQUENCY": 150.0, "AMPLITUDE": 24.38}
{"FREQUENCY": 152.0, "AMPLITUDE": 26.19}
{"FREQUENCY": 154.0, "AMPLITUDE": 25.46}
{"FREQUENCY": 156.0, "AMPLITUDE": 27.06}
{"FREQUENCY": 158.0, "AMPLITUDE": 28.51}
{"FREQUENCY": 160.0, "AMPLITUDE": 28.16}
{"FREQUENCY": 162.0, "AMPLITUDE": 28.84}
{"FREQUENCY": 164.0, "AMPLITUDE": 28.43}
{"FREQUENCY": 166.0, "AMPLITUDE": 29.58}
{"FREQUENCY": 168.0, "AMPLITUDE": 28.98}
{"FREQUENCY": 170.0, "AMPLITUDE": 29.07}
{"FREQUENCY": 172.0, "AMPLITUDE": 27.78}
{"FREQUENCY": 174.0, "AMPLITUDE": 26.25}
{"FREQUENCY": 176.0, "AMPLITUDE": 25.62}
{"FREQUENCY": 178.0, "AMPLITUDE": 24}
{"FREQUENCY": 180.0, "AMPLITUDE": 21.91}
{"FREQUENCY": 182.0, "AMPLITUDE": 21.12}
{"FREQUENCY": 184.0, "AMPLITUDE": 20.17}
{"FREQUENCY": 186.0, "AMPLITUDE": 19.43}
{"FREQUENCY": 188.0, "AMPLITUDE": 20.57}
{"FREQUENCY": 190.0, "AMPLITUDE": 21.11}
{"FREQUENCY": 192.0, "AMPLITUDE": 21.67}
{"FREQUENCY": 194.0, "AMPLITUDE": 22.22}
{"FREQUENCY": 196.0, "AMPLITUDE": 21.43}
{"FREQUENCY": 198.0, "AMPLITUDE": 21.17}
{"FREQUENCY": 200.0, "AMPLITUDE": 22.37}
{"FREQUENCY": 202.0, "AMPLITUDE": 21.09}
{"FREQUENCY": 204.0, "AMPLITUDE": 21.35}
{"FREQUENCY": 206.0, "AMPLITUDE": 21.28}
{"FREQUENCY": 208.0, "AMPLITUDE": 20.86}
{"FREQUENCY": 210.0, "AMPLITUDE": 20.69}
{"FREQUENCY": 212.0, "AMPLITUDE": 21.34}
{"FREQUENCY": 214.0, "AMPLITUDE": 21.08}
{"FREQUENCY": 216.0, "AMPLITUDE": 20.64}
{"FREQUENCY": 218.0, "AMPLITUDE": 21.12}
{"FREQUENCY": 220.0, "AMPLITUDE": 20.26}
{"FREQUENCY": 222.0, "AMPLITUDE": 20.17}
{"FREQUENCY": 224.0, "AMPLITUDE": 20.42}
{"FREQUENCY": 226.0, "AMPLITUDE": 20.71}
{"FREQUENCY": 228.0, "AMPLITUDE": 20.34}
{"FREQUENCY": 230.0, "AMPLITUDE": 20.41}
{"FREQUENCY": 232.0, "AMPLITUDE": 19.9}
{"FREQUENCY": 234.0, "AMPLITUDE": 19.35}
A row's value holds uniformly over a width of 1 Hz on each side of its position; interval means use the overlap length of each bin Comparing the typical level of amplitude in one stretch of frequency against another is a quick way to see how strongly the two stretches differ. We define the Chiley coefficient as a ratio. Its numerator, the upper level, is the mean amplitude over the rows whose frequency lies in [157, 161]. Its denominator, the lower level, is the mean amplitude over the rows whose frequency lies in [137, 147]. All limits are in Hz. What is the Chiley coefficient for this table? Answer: 1.17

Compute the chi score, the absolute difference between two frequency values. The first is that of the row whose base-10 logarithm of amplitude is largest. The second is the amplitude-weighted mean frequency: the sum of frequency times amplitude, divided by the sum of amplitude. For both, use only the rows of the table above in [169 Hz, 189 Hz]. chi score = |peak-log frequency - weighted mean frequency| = 8.2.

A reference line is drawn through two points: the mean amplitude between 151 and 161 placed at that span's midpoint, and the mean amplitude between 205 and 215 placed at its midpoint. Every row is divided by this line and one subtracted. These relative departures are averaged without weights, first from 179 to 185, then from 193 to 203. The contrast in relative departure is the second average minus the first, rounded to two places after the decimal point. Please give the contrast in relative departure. 0.10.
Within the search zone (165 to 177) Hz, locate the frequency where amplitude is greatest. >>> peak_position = 166.0 Hz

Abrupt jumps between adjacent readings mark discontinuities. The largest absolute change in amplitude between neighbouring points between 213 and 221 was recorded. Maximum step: 0.86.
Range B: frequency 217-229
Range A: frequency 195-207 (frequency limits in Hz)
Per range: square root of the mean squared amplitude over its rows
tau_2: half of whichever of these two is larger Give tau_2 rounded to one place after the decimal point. 10.7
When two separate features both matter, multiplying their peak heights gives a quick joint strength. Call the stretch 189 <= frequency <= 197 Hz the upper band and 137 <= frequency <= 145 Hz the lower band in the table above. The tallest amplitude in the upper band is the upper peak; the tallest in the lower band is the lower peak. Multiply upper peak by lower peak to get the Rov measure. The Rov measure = 561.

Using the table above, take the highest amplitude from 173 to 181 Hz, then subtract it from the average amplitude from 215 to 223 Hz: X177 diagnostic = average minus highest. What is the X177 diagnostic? -5.7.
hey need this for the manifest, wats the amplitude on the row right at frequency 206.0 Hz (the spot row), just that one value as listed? 21.28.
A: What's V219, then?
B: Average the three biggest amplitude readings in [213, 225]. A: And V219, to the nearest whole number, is 21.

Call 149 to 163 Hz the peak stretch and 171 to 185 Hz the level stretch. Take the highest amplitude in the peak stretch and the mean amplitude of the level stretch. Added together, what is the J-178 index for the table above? 52.7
